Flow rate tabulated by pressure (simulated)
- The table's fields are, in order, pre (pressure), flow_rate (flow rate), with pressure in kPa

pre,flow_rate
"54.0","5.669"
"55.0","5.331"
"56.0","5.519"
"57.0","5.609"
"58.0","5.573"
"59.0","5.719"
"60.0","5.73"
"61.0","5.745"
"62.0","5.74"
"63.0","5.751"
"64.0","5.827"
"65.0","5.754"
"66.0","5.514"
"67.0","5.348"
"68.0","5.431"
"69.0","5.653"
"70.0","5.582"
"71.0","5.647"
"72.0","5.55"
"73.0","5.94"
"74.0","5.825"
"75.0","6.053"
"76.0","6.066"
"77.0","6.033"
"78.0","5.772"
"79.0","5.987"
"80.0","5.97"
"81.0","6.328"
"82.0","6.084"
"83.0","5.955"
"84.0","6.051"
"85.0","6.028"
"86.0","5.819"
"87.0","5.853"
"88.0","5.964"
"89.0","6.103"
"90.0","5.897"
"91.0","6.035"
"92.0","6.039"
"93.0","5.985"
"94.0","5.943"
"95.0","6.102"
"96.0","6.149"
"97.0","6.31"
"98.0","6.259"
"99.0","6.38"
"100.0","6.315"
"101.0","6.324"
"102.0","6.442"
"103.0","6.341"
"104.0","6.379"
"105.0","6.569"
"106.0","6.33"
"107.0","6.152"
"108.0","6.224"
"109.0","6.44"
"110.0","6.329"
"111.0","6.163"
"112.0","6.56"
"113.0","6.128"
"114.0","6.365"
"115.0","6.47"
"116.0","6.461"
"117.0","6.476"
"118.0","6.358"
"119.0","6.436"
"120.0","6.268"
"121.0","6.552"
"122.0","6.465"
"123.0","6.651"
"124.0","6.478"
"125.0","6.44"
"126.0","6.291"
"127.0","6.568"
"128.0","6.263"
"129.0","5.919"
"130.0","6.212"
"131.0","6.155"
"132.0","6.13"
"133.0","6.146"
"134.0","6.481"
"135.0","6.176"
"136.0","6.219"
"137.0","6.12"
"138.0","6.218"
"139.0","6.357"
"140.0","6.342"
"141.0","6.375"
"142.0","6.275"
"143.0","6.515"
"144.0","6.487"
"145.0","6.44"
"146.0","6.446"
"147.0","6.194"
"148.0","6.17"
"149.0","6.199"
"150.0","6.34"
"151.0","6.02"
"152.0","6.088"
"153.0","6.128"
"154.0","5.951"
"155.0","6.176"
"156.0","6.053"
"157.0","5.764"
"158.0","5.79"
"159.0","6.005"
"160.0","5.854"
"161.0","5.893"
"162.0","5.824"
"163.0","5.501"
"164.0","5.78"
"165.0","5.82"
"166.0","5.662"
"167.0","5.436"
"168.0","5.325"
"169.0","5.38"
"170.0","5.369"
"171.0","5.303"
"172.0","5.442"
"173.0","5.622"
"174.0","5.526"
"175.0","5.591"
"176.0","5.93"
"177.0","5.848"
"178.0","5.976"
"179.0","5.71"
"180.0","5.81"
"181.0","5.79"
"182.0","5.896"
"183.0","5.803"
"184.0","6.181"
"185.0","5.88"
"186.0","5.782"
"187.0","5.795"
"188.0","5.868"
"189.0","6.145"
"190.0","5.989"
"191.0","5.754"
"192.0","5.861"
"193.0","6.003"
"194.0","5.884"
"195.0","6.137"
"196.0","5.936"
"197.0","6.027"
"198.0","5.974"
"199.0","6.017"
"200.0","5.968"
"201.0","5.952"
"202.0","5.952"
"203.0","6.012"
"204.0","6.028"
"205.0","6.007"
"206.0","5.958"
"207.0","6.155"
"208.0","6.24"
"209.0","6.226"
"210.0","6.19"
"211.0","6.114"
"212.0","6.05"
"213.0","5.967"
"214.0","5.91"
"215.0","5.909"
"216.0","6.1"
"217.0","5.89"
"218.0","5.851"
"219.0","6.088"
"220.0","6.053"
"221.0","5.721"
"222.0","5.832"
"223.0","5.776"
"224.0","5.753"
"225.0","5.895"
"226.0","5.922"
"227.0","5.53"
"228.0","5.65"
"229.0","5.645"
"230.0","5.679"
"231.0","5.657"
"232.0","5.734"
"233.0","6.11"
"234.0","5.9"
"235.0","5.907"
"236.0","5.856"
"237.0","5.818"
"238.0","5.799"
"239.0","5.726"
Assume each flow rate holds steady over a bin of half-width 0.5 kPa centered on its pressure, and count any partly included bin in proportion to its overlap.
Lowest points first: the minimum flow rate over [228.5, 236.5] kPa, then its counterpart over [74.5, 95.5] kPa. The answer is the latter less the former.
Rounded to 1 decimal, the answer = 0.1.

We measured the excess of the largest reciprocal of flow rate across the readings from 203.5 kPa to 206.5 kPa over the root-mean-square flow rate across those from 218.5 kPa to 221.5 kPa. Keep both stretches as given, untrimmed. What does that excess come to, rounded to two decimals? -5.79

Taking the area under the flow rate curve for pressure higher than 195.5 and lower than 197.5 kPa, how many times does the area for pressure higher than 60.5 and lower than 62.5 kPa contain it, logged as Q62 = 0.96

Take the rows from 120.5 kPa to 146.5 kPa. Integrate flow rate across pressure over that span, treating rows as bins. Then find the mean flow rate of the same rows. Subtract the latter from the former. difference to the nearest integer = 158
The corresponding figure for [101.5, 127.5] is 160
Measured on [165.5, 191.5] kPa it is 143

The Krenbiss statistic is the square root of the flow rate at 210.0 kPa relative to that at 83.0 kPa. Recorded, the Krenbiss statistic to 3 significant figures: 1.02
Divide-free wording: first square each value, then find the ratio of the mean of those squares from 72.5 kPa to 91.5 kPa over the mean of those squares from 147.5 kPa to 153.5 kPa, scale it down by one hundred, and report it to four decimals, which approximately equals 0.0095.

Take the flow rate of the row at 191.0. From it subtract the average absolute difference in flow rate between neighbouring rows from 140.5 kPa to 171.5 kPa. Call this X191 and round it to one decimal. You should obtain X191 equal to 5.6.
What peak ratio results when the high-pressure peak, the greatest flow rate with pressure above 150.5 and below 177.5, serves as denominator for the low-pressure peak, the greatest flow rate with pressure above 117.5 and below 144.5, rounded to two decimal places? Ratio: 1.08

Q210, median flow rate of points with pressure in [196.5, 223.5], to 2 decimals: 6.01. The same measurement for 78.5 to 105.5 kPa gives 6.08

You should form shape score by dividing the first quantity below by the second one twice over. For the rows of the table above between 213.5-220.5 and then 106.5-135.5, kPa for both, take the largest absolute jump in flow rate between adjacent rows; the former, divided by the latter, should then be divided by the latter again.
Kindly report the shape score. 1.27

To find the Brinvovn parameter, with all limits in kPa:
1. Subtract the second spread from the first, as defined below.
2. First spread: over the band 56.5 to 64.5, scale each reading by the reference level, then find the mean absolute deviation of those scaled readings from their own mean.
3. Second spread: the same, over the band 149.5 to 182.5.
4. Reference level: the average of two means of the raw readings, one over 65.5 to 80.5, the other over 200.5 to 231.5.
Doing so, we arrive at -0.026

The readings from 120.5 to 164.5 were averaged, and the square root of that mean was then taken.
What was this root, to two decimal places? 2.49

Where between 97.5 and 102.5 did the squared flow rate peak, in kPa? 102.0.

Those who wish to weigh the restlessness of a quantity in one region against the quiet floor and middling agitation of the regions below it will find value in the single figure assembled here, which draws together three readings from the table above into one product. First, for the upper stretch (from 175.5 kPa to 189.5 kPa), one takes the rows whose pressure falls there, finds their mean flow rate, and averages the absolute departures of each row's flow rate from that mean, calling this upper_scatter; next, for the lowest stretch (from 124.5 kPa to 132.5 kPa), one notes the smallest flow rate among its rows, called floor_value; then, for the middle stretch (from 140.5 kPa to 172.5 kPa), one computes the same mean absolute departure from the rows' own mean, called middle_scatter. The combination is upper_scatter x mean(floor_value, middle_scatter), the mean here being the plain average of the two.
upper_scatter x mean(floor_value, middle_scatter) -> 0.31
